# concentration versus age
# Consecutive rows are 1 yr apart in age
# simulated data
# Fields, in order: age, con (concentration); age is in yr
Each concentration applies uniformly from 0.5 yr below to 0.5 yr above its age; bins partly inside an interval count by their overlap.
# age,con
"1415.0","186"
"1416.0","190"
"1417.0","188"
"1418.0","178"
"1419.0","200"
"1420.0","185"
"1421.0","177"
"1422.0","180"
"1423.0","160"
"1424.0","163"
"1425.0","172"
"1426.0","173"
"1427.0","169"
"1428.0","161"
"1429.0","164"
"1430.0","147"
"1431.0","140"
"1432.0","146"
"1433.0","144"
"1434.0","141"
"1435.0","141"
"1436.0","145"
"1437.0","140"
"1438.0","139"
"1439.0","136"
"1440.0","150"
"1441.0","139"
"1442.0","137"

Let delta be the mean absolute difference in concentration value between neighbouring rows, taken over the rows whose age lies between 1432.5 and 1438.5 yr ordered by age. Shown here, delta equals 2.6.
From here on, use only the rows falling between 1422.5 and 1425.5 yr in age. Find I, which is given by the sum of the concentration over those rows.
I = 495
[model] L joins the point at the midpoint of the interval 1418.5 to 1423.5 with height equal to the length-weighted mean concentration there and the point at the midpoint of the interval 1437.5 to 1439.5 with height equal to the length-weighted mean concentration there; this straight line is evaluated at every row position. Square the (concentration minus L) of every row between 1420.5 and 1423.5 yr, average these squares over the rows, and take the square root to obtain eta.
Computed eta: 9.2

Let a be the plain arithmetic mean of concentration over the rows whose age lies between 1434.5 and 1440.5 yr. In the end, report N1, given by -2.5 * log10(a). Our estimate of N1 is -5.38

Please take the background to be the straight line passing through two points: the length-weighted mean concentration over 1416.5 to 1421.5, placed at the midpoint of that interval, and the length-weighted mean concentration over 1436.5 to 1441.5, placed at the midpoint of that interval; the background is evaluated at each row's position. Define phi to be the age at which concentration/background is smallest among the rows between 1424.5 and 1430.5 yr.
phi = 1430.0 yr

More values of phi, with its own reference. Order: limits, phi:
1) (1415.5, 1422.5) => 1418.0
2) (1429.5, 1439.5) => 1431.0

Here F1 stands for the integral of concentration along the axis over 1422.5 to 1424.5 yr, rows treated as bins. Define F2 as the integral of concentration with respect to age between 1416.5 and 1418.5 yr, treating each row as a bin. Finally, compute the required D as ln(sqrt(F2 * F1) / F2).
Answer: -0.06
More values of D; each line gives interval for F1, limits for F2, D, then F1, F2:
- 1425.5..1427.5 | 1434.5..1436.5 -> 0.09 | 342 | 286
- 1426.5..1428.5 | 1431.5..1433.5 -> 0.06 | 330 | 290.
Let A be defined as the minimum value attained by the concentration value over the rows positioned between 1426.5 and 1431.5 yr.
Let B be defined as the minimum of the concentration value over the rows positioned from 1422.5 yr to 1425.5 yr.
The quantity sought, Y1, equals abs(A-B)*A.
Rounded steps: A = 140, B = 160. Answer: 2800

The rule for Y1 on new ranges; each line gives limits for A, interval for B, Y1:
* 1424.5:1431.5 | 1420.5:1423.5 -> 2800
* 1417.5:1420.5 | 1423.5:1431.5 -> 6764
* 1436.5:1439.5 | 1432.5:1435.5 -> 680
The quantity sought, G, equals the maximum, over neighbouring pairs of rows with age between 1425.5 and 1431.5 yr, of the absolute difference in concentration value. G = 17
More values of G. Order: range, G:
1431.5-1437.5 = 5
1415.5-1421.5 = 22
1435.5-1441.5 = 14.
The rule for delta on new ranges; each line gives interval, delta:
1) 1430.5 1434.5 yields 3.7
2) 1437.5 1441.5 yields 9.3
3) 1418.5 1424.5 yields 9.8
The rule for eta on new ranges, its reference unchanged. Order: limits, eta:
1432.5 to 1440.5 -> 7.0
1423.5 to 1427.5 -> 5.9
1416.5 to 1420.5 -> 9.0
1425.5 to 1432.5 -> 8.3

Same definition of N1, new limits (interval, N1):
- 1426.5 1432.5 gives -5.47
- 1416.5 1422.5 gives -5.67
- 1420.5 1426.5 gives -5.58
